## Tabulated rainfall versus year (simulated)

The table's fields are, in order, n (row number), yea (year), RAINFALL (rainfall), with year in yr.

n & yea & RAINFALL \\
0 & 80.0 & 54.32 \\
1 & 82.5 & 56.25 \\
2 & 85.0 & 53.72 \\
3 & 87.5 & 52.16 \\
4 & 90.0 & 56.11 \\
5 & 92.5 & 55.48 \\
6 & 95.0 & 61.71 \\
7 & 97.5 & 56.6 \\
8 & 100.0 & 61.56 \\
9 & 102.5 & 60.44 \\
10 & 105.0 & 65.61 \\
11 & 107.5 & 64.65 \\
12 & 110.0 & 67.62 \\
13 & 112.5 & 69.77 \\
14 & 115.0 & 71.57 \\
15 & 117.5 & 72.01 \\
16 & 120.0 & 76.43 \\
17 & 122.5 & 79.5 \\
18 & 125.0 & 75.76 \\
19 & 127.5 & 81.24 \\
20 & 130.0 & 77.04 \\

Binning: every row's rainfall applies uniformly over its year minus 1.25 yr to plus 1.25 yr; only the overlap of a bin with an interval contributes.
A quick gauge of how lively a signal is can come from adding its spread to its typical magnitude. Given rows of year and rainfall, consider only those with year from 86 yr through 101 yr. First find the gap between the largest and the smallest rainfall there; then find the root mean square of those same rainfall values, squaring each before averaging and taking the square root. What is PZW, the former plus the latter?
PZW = 67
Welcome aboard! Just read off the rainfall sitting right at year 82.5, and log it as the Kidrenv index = 56.25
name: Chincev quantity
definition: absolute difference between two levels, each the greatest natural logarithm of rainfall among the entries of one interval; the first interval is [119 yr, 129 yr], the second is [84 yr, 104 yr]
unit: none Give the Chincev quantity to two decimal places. 0.27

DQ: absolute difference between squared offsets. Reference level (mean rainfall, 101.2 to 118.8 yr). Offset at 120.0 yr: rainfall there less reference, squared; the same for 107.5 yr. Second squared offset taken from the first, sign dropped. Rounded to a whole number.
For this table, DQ 74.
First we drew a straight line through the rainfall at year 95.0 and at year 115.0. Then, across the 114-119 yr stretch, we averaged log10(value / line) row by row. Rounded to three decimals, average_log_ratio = -0.002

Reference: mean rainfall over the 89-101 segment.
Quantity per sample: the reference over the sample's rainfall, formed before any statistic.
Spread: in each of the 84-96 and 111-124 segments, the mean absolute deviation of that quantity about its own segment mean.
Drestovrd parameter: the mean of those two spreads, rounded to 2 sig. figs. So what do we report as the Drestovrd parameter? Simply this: 0.039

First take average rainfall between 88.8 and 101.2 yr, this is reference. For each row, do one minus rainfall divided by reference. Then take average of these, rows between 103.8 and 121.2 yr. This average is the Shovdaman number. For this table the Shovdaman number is -0.20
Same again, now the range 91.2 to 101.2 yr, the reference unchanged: -0.01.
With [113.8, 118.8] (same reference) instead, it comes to -0.23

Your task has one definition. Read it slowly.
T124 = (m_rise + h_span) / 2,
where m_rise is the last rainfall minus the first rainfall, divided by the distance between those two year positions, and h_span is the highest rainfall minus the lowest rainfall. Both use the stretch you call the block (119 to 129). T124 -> 3.06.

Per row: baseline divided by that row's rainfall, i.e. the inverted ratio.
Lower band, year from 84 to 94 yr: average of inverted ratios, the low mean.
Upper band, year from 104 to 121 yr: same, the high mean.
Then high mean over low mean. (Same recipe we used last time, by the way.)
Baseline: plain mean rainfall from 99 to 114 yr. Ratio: 0.78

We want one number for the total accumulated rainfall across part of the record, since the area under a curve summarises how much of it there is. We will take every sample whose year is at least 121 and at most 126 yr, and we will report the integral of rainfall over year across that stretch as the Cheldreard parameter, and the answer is 388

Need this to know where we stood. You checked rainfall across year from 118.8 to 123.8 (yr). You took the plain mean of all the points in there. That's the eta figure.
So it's 78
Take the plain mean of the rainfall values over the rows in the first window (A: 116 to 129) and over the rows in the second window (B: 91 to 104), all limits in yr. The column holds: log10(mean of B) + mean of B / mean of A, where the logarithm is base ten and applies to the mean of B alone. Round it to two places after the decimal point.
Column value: 2.54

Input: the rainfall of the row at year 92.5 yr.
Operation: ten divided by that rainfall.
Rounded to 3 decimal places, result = 0.180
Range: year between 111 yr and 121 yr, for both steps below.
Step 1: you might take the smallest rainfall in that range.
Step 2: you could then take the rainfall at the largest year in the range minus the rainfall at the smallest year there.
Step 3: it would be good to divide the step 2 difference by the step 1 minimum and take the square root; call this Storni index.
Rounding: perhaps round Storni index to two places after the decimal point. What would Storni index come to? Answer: 0.31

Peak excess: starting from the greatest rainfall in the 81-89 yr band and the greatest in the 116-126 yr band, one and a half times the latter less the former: 63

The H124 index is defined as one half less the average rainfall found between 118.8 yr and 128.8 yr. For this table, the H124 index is -78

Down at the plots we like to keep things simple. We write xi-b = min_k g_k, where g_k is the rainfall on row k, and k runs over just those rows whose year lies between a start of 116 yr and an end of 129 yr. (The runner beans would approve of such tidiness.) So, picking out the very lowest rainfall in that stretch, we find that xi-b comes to 72.01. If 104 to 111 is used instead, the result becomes 64.65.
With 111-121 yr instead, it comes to 69.77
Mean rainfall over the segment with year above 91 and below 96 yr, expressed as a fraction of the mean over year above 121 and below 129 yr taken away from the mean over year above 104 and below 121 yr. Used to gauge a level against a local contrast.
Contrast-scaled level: -6.4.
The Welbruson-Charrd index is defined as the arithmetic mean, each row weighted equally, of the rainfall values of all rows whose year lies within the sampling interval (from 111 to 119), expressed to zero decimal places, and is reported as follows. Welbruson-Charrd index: 71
